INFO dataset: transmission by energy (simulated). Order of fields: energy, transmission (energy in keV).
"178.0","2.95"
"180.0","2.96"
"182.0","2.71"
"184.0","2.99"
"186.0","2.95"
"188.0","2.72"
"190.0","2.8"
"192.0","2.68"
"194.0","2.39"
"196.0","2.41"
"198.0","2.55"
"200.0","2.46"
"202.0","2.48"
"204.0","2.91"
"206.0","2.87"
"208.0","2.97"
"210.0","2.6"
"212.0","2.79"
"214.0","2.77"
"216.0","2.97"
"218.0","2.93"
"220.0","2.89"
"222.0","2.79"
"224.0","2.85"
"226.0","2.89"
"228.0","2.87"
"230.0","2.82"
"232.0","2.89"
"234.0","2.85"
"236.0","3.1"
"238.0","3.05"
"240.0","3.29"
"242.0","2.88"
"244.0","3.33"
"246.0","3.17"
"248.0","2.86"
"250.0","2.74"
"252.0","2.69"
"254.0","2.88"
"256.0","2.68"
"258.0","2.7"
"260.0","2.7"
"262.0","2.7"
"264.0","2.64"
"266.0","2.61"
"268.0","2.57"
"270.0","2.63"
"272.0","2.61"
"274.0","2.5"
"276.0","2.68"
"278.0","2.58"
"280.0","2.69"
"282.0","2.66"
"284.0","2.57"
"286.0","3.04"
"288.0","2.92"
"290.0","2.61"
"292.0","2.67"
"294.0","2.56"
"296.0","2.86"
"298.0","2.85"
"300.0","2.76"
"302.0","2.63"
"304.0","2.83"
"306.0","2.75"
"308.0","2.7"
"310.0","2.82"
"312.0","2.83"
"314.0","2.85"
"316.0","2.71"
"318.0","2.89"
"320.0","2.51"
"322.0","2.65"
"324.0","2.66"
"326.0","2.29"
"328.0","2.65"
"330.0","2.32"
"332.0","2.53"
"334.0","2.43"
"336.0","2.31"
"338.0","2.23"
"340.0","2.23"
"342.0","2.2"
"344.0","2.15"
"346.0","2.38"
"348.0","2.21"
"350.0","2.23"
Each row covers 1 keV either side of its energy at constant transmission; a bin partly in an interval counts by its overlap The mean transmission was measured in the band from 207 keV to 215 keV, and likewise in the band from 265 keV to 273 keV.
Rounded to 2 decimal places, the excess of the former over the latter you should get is 0.18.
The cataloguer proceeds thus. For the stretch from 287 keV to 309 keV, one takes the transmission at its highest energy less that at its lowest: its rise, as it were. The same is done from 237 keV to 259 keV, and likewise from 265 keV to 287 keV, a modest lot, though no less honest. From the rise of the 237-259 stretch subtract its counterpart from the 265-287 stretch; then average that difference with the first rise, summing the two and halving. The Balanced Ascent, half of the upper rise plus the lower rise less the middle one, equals -0.50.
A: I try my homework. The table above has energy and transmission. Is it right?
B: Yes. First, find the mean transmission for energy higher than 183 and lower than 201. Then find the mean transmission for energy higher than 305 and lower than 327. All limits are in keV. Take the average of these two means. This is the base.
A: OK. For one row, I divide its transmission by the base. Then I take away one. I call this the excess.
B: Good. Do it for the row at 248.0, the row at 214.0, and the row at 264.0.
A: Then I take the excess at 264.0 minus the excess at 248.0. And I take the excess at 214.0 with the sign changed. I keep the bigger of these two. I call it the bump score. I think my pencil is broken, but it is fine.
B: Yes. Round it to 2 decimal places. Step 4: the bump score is -0.03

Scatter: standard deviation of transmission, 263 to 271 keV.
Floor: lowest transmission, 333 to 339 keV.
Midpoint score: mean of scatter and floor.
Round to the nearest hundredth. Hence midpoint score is 1.13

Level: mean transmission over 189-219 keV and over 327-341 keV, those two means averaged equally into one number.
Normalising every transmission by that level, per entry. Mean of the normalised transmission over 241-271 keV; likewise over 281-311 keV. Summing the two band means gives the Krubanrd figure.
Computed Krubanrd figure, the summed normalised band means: 2.17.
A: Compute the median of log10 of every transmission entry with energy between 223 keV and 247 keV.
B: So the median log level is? 0.46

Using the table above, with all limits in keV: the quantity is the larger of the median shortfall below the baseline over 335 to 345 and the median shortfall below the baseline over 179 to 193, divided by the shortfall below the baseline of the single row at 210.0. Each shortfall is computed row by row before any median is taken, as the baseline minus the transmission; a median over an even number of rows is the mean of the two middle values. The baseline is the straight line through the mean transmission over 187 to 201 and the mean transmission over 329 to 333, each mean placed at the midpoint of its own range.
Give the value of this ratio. -4.2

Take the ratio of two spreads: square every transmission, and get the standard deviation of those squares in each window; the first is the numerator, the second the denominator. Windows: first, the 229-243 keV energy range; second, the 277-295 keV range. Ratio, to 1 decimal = 1.1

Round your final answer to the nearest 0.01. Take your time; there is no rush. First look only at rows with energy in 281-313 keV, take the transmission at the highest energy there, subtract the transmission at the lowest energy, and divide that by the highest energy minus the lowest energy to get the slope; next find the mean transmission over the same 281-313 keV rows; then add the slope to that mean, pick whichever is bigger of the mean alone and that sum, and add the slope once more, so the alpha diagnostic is 2.77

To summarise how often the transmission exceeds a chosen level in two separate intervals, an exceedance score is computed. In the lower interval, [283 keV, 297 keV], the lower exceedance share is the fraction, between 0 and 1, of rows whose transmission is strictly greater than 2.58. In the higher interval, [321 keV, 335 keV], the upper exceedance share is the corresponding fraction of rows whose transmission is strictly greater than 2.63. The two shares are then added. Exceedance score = 1.14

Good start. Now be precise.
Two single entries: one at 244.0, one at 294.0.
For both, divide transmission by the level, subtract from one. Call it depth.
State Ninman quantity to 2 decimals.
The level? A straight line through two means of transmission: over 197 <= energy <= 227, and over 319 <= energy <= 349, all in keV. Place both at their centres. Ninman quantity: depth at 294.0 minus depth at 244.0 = 0.23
